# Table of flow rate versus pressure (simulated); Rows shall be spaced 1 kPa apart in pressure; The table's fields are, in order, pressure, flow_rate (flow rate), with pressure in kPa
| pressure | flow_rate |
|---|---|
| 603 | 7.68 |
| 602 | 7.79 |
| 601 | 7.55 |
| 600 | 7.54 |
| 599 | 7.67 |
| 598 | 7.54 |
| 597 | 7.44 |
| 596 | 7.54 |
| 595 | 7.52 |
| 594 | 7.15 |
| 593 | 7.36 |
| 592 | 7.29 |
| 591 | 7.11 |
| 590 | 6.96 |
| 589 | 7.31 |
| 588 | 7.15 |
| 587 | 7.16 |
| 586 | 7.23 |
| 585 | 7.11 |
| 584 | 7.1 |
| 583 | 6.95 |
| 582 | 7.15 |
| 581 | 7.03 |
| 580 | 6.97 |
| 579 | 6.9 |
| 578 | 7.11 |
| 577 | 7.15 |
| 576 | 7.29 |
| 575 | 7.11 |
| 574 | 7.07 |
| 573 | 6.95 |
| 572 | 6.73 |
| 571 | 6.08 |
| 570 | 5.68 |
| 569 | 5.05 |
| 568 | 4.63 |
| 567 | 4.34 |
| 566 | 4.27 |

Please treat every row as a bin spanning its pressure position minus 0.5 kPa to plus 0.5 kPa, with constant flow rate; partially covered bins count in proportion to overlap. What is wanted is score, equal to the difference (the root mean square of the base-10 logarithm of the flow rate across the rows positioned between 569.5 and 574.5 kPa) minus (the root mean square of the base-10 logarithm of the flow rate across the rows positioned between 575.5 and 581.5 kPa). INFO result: -0.037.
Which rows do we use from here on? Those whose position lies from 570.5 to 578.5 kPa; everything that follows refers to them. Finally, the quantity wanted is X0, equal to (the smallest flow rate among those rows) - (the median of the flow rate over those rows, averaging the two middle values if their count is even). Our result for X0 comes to -1.01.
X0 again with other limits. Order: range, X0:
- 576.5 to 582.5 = -0.17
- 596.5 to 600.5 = -0.10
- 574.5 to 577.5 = -0.04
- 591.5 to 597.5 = -0.25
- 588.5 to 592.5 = -0.24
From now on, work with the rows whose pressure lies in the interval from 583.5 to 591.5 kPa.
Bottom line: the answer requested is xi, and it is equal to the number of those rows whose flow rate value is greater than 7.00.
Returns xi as 7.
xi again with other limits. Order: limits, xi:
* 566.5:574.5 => 1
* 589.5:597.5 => 7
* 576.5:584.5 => 5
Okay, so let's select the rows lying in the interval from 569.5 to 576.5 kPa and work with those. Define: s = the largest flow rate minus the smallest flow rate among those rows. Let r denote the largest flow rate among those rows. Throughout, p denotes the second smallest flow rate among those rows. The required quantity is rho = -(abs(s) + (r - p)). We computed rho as -2.82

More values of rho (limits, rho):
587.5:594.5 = -0.65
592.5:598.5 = -0.57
